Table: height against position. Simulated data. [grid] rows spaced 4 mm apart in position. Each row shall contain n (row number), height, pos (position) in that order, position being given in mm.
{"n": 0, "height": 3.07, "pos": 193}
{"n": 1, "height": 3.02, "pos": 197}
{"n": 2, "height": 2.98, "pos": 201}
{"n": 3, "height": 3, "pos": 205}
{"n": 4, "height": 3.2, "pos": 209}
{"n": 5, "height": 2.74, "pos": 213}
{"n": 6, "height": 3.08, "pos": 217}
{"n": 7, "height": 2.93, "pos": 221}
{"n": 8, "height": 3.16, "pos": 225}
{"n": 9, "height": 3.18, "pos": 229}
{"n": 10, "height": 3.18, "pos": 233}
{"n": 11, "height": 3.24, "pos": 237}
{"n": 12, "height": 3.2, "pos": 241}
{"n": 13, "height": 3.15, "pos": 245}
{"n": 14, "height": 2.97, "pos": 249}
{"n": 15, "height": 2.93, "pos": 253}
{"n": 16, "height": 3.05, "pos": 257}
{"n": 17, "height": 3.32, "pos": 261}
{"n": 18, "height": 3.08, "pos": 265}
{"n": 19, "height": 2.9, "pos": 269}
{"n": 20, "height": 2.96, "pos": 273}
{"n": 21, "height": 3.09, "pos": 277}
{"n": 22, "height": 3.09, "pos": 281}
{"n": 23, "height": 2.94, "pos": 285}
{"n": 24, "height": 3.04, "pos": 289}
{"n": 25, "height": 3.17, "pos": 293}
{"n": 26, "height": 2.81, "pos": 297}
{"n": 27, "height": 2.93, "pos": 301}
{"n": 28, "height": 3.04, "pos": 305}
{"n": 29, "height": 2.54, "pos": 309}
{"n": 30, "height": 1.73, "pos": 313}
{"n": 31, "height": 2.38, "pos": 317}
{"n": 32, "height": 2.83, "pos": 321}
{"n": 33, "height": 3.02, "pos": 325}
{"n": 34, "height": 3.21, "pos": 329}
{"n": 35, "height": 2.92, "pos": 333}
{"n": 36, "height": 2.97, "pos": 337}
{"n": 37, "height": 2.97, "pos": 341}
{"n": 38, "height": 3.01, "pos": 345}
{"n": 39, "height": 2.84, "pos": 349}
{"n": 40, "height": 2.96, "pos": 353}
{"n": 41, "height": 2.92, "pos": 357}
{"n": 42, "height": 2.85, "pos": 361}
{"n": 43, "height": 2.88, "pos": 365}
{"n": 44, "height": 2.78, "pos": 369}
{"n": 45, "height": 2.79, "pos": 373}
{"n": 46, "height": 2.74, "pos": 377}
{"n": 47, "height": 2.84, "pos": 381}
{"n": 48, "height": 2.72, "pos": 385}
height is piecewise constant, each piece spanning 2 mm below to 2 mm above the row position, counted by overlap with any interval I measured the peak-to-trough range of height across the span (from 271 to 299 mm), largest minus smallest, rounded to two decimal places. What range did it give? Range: 0.36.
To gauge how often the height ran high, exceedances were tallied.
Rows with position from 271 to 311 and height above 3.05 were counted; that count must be 3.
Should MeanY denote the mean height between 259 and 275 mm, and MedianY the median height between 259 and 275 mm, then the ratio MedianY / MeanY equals 0.99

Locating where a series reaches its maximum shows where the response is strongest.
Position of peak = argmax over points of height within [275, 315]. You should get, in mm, 293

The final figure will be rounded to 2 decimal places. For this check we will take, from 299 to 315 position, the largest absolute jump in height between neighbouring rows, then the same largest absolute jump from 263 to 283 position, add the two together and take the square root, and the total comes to 0.99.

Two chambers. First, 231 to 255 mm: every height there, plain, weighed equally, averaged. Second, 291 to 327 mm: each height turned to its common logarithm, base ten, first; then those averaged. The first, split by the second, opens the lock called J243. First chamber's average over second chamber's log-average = 7.3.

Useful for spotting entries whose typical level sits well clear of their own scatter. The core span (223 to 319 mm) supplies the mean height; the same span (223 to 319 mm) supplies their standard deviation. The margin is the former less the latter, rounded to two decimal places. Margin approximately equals 2.63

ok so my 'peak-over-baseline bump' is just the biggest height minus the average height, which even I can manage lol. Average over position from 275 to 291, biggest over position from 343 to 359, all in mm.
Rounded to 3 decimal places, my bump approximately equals -0.030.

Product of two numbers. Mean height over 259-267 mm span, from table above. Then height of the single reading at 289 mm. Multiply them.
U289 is 9.7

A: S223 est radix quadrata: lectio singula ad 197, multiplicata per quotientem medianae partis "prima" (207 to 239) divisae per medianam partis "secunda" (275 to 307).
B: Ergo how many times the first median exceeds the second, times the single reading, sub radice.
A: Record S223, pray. 1.77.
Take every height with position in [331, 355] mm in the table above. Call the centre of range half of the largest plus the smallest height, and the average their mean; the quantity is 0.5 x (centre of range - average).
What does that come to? -0.010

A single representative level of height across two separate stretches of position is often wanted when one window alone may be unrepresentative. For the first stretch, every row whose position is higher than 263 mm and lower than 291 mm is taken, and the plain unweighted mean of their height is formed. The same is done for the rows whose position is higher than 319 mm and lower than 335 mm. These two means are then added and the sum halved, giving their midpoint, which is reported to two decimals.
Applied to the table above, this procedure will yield 3.00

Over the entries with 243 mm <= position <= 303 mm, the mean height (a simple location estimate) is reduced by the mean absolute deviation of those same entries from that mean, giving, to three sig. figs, 2.93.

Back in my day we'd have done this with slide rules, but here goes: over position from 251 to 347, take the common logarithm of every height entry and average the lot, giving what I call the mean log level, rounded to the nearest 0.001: 0.461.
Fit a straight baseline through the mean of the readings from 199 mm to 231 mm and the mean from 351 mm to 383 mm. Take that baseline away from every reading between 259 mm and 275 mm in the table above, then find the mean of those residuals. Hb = 0.10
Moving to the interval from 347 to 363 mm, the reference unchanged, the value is 0.03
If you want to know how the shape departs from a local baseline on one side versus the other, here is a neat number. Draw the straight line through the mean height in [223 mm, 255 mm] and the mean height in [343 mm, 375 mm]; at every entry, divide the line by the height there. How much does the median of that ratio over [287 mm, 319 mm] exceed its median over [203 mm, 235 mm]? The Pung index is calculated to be 0.033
